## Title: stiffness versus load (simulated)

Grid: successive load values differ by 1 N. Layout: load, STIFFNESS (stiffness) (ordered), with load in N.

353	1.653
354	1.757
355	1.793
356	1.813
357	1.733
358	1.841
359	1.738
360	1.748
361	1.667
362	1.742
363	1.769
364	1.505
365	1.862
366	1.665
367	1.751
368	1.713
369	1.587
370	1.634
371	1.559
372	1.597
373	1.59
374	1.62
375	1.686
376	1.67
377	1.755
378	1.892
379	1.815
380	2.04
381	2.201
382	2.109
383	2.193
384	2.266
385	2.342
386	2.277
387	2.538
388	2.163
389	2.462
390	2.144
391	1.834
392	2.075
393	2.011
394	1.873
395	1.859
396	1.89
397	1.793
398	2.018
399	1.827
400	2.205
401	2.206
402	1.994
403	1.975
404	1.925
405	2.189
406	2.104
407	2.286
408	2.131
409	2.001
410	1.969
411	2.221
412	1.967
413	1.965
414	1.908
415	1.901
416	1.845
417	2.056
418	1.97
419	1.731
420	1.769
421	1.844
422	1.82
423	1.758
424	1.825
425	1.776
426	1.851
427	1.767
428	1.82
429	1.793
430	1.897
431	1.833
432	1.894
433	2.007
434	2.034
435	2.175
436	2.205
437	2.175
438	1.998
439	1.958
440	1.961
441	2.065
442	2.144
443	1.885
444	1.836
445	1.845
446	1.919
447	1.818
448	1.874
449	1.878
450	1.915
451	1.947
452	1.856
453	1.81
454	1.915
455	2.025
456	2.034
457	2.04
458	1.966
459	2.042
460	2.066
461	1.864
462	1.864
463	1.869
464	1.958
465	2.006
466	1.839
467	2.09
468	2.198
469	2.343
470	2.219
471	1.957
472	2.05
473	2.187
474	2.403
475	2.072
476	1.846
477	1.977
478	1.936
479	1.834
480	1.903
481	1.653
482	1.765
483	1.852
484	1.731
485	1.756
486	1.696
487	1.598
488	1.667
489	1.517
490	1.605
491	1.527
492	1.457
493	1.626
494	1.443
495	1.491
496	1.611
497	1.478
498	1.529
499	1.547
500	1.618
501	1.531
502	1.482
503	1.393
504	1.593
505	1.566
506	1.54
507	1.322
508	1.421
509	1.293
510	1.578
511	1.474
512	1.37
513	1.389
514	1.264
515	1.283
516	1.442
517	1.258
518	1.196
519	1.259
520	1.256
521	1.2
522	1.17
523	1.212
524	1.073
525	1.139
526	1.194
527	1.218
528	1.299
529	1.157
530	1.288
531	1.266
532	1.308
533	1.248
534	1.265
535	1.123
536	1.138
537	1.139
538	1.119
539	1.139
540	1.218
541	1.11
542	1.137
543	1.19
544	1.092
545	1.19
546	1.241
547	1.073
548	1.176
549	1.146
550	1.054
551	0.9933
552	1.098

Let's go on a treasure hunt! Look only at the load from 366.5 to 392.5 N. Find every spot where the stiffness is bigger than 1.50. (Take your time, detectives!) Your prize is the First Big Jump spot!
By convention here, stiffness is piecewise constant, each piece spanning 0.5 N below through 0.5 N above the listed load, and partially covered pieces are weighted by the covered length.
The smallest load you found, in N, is 367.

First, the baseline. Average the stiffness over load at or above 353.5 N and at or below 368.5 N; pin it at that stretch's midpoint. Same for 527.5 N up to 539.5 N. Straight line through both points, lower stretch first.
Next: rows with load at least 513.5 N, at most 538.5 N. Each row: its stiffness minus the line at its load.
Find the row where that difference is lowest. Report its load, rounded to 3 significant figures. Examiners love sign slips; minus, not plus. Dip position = 524 N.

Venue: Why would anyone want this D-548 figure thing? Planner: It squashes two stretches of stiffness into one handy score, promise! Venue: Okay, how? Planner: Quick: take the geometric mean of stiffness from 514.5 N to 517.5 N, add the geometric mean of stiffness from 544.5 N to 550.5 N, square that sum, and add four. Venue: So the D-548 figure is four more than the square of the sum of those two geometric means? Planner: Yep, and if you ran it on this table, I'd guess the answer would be 10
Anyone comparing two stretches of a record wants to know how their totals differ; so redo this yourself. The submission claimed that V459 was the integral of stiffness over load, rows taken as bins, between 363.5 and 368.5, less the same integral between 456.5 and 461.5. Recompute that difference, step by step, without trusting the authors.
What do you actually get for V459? -1.5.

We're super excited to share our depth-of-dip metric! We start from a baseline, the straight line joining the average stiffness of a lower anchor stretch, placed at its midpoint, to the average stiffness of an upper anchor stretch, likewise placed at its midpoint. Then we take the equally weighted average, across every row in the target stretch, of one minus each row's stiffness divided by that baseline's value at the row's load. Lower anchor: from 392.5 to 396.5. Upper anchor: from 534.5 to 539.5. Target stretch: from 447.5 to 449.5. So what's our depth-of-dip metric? -0.162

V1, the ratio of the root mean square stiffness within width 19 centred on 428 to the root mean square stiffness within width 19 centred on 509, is 1.33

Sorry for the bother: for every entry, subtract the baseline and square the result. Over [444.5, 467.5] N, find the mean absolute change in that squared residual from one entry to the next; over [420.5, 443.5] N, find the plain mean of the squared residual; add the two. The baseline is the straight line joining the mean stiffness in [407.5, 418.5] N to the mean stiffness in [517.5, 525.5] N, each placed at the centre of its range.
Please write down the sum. 0.08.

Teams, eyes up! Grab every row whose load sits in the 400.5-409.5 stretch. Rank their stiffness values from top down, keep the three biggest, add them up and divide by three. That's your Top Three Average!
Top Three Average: 2.23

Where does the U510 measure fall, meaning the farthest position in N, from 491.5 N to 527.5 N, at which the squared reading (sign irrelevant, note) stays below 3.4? 527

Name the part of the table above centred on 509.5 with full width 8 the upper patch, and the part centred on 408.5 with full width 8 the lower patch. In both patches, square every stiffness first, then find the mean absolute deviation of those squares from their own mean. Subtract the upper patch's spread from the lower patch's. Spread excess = 0.18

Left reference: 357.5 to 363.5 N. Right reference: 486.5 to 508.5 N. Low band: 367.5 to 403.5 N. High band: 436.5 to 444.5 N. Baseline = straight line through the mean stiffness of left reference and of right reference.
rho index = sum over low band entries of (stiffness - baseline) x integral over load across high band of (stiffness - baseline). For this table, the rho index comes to 27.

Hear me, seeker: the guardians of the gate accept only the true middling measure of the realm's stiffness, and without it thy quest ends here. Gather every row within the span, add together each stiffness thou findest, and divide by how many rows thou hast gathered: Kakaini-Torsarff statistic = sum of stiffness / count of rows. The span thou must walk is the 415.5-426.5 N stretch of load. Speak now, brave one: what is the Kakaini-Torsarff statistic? 1.84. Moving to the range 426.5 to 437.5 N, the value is 1.96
